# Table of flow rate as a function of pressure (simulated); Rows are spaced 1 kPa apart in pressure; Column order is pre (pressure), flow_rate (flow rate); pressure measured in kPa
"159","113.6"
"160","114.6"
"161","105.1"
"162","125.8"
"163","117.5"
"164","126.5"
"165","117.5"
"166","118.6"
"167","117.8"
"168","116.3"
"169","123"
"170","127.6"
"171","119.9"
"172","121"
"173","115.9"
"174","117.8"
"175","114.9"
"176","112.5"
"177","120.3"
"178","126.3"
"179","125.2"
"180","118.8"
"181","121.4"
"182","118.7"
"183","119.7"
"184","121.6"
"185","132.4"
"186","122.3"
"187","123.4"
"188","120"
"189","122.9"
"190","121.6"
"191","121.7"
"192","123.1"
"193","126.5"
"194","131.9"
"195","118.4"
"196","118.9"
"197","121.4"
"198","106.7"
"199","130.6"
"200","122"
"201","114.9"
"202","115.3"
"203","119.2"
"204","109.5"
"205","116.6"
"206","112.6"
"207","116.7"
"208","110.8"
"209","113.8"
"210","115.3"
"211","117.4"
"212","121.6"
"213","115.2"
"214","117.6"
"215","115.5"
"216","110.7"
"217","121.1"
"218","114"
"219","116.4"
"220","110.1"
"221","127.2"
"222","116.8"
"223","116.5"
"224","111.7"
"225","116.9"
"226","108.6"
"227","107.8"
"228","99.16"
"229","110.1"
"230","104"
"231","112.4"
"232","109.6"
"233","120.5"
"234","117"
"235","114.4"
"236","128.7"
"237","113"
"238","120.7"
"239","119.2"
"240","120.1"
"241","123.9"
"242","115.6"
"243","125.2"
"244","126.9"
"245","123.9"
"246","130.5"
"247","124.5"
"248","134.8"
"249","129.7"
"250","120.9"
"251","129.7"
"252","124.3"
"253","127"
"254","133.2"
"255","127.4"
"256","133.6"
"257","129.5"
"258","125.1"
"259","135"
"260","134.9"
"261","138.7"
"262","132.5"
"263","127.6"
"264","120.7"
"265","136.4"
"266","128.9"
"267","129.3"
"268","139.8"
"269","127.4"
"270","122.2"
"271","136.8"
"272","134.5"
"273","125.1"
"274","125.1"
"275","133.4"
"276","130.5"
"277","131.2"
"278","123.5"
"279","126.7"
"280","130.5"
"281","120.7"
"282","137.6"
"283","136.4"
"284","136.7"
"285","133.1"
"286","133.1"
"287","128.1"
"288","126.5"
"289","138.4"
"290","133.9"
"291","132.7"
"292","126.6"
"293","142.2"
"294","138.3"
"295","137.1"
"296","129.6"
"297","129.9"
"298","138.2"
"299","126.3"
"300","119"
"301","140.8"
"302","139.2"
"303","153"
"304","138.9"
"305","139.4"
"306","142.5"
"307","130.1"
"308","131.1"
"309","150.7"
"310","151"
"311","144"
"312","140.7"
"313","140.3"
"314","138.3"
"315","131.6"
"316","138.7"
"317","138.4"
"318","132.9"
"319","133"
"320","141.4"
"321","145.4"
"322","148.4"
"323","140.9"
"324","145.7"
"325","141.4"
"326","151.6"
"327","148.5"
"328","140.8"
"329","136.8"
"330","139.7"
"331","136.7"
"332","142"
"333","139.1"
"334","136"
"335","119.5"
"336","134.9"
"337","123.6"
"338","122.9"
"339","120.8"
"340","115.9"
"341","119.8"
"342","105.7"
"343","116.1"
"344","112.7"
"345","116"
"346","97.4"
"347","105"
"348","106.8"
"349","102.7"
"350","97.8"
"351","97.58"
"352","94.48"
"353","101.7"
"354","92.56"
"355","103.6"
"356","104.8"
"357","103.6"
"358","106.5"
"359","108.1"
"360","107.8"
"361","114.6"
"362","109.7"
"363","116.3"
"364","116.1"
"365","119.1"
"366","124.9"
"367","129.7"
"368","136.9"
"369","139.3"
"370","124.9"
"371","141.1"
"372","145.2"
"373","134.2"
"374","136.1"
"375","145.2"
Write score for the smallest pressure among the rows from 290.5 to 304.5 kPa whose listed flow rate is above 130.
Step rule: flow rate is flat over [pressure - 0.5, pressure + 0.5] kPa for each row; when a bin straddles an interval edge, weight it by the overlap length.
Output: 291 kPa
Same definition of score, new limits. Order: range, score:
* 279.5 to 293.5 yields 280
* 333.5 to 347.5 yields 334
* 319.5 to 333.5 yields 320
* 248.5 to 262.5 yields 254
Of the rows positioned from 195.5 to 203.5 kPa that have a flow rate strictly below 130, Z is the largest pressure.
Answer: 203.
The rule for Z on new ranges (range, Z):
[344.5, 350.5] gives 350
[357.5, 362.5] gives 362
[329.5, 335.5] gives 335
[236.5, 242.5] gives 242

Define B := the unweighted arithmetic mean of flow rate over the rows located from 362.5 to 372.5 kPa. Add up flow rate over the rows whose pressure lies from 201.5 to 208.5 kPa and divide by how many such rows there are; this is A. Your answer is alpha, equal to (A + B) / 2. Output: 122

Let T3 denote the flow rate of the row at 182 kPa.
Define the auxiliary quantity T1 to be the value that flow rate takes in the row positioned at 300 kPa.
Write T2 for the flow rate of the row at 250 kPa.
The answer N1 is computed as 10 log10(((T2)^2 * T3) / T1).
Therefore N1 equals 41.6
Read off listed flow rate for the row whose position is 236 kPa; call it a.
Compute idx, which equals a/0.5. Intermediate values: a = 128.7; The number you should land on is 257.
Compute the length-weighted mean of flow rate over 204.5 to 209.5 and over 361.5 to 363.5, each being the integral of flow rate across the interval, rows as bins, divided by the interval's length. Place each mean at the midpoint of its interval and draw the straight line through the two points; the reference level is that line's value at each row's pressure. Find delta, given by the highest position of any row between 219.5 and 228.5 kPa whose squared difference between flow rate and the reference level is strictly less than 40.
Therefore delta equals 227 kPa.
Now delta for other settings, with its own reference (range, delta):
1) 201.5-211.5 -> 211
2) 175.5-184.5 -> 183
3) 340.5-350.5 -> 348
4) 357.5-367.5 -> 365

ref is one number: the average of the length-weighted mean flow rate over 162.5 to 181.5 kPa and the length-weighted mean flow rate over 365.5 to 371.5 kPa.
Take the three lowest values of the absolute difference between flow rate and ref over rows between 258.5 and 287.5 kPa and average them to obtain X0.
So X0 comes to 0.9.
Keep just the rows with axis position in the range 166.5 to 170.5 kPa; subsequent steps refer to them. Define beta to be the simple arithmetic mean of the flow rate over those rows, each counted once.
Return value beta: 121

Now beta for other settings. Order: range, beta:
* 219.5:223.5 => 118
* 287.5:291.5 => 133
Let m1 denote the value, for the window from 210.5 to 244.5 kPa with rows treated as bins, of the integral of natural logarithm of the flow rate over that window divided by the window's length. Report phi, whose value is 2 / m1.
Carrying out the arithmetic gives 0.421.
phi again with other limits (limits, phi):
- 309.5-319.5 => 0.405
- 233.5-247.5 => 0.417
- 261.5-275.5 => 0.411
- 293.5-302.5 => 0.409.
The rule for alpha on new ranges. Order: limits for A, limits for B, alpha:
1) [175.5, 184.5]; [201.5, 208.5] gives 117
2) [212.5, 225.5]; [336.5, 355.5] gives 112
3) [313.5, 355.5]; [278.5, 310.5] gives 130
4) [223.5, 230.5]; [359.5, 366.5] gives 112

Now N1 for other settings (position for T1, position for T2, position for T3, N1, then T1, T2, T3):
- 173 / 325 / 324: 44.0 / 115.9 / 141.4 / 145.7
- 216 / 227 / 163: 40.9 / 110.7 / 107.8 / 117.5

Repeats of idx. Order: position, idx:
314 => 277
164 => 253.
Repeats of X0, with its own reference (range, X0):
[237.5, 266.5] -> 0.7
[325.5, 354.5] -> 3.9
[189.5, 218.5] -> 2.5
